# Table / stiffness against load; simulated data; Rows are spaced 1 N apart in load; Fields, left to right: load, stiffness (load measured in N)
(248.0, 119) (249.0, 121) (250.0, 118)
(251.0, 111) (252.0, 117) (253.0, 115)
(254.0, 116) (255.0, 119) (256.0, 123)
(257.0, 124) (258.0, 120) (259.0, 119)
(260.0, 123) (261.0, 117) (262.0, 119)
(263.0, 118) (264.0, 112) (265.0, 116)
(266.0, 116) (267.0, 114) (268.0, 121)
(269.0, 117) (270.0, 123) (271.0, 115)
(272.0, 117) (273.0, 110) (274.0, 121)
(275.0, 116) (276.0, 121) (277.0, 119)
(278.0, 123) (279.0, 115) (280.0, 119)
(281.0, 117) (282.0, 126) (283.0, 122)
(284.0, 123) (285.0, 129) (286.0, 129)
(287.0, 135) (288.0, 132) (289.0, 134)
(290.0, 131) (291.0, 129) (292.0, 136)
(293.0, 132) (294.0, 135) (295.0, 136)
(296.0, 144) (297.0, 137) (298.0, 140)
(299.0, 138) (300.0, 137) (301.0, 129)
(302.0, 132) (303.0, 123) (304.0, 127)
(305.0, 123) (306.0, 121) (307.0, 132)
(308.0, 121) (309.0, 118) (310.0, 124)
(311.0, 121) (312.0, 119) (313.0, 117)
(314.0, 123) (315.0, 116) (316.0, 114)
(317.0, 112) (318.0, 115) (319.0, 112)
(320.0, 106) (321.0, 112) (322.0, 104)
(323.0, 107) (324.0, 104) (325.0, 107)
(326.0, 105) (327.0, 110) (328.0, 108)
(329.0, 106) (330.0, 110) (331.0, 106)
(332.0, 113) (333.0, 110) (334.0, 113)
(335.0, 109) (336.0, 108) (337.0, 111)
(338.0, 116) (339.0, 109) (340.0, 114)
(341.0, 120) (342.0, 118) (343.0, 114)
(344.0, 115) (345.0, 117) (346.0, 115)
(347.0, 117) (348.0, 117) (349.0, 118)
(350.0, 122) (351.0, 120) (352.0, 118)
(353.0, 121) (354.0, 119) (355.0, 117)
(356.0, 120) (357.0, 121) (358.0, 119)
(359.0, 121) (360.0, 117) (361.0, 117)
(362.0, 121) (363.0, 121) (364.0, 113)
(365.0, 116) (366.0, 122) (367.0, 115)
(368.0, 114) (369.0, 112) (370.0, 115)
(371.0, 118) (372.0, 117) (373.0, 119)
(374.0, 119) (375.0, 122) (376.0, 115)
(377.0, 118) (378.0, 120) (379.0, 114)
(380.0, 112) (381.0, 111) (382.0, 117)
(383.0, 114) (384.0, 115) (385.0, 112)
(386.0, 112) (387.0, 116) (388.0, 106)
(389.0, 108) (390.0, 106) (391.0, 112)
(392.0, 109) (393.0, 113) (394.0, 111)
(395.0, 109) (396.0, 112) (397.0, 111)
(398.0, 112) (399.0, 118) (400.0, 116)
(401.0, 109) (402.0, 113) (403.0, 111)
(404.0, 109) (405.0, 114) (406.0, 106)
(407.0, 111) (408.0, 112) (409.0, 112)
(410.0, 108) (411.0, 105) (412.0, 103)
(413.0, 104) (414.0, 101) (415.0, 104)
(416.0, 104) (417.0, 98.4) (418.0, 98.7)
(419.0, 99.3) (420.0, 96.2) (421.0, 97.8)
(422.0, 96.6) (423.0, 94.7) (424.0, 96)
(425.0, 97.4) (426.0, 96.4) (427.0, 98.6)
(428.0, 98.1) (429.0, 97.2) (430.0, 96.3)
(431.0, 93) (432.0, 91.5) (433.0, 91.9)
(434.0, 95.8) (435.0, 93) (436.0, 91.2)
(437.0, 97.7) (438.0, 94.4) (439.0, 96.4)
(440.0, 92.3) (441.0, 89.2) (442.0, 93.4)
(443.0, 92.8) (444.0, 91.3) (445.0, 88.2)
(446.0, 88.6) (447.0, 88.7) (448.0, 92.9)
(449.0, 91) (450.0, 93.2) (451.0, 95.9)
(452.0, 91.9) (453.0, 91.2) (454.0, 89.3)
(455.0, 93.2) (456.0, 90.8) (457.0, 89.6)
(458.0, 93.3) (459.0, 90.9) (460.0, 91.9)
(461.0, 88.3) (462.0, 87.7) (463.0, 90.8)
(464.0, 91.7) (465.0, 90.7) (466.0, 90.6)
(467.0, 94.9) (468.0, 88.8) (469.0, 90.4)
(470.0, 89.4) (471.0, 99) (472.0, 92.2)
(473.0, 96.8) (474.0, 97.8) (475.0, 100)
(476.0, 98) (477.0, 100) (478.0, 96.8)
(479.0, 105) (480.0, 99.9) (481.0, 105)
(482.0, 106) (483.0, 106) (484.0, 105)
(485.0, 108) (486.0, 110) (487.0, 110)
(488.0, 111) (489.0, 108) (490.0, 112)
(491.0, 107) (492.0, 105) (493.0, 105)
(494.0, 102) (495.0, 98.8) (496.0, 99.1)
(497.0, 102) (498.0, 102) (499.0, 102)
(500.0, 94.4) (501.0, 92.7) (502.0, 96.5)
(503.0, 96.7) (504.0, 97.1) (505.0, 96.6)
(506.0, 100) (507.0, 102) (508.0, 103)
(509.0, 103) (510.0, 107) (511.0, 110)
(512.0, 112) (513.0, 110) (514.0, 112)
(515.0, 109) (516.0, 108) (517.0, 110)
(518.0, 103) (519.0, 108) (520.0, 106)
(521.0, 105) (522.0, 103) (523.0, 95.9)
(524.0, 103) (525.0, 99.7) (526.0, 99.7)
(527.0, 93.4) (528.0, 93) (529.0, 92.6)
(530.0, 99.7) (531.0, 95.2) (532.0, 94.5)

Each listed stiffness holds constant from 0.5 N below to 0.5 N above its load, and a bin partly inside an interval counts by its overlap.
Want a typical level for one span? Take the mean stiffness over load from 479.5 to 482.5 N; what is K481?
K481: 104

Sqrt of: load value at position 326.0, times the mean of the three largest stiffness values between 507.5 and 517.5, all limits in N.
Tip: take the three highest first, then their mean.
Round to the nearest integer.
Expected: 108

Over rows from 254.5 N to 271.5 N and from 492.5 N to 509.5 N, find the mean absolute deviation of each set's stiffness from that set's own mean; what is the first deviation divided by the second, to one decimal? 1.0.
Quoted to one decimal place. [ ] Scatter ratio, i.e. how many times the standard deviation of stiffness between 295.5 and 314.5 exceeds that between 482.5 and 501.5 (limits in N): 1.5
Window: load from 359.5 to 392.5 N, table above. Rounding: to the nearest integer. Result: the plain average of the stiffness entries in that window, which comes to 115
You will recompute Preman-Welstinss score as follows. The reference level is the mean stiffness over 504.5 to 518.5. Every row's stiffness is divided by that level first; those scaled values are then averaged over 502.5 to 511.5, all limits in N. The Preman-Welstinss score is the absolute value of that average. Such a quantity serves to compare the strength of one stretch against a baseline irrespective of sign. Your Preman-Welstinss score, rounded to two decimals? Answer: 0.96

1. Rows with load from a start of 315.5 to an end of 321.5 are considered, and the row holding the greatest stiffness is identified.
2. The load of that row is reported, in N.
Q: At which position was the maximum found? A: 318.0 N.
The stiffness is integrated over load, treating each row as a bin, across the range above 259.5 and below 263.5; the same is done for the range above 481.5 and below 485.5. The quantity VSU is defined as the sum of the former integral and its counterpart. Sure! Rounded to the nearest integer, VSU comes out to 902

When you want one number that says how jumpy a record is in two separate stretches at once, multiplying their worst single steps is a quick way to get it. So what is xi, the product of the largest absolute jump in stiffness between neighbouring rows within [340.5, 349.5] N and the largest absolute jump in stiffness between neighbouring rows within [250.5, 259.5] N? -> 24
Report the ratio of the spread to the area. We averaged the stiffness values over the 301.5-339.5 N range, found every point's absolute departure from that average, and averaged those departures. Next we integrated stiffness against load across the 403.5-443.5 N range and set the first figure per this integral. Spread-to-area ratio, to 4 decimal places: 0.0016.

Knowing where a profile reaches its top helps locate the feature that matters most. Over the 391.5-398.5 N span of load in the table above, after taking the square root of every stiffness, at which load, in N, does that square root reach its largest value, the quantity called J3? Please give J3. 393.0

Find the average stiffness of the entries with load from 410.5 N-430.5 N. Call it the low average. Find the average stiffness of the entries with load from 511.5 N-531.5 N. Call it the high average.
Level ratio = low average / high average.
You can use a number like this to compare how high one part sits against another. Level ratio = 0.96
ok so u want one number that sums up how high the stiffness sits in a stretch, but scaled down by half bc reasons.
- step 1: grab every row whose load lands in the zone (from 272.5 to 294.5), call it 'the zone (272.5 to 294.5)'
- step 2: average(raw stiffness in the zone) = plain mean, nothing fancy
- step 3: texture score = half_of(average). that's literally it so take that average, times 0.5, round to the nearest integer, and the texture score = 63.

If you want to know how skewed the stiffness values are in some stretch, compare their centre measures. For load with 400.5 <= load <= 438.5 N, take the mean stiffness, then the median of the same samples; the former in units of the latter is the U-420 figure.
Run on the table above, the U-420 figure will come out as 1.02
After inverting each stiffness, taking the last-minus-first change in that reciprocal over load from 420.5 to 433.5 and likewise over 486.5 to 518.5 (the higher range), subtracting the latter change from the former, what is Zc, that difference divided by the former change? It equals 0.1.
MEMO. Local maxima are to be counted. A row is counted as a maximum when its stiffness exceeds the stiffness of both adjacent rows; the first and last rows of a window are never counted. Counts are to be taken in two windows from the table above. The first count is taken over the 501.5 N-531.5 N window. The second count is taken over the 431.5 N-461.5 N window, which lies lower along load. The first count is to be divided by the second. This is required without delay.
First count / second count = 0.78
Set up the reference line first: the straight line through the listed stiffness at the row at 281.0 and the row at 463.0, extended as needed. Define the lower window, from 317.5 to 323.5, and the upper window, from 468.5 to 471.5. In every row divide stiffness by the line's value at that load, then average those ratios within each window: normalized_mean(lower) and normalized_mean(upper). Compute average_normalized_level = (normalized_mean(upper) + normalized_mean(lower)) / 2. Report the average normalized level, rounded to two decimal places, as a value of 1.01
